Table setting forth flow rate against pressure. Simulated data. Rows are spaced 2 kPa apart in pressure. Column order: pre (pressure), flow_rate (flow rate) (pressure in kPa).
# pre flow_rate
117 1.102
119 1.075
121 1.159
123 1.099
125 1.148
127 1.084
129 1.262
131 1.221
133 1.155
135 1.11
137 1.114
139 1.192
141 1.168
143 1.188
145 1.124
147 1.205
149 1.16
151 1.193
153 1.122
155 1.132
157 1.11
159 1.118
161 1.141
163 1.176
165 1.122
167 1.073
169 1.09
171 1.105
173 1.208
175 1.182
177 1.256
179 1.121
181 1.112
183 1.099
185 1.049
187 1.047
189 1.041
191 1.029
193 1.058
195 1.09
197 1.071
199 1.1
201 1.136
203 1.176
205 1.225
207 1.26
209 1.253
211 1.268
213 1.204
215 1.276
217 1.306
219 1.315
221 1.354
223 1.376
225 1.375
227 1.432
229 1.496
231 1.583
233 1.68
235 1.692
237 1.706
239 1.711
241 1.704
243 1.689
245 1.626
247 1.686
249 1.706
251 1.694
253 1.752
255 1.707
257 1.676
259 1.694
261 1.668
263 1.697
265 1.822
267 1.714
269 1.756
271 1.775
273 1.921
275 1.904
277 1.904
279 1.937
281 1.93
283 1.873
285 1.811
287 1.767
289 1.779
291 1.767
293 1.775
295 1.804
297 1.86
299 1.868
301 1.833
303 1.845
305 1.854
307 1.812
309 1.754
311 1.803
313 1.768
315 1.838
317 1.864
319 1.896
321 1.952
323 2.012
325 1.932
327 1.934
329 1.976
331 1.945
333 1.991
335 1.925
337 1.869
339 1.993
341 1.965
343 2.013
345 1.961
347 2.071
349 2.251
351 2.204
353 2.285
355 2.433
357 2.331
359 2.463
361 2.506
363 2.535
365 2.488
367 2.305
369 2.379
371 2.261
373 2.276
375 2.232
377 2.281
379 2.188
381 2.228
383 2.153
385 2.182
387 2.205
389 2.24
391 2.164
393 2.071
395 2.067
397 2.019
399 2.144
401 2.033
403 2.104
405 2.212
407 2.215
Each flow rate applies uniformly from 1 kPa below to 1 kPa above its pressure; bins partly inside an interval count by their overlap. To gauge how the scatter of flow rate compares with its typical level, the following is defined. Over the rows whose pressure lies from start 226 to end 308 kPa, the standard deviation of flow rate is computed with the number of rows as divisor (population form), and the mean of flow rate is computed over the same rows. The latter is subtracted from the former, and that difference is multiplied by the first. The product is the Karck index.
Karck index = -0.18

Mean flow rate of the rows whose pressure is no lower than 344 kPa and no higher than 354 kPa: 2.2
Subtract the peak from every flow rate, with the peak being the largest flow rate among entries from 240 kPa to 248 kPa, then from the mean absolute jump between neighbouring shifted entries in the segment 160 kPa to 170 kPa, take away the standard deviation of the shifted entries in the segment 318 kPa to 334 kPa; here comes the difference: 0.00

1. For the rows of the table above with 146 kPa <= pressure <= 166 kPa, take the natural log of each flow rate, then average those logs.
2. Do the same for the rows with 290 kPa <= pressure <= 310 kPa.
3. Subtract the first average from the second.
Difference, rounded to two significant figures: 0.46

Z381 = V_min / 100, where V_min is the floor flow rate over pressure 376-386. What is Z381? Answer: 0.022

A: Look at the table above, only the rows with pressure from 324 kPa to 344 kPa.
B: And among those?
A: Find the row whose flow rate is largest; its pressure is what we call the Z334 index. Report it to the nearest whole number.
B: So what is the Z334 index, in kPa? 343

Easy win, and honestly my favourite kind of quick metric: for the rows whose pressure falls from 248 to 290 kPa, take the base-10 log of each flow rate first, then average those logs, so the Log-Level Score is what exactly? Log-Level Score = 0.25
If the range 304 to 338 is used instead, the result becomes 0.28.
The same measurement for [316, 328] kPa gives 0.29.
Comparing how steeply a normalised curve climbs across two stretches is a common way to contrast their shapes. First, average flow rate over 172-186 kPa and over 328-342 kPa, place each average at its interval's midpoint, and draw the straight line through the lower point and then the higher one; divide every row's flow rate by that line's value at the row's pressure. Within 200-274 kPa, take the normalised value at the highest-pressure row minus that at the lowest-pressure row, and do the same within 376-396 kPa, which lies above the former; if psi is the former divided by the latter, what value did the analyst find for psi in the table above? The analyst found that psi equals -2.0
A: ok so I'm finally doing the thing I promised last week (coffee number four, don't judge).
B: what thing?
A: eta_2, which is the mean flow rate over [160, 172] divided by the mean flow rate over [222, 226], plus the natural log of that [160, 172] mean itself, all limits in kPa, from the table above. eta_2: 0.9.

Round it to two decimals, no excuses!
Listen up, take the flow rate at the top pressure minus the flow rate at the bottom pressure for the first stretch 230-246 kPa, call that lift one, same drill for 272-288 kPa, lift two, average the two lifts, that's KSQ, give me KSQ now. -0.06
